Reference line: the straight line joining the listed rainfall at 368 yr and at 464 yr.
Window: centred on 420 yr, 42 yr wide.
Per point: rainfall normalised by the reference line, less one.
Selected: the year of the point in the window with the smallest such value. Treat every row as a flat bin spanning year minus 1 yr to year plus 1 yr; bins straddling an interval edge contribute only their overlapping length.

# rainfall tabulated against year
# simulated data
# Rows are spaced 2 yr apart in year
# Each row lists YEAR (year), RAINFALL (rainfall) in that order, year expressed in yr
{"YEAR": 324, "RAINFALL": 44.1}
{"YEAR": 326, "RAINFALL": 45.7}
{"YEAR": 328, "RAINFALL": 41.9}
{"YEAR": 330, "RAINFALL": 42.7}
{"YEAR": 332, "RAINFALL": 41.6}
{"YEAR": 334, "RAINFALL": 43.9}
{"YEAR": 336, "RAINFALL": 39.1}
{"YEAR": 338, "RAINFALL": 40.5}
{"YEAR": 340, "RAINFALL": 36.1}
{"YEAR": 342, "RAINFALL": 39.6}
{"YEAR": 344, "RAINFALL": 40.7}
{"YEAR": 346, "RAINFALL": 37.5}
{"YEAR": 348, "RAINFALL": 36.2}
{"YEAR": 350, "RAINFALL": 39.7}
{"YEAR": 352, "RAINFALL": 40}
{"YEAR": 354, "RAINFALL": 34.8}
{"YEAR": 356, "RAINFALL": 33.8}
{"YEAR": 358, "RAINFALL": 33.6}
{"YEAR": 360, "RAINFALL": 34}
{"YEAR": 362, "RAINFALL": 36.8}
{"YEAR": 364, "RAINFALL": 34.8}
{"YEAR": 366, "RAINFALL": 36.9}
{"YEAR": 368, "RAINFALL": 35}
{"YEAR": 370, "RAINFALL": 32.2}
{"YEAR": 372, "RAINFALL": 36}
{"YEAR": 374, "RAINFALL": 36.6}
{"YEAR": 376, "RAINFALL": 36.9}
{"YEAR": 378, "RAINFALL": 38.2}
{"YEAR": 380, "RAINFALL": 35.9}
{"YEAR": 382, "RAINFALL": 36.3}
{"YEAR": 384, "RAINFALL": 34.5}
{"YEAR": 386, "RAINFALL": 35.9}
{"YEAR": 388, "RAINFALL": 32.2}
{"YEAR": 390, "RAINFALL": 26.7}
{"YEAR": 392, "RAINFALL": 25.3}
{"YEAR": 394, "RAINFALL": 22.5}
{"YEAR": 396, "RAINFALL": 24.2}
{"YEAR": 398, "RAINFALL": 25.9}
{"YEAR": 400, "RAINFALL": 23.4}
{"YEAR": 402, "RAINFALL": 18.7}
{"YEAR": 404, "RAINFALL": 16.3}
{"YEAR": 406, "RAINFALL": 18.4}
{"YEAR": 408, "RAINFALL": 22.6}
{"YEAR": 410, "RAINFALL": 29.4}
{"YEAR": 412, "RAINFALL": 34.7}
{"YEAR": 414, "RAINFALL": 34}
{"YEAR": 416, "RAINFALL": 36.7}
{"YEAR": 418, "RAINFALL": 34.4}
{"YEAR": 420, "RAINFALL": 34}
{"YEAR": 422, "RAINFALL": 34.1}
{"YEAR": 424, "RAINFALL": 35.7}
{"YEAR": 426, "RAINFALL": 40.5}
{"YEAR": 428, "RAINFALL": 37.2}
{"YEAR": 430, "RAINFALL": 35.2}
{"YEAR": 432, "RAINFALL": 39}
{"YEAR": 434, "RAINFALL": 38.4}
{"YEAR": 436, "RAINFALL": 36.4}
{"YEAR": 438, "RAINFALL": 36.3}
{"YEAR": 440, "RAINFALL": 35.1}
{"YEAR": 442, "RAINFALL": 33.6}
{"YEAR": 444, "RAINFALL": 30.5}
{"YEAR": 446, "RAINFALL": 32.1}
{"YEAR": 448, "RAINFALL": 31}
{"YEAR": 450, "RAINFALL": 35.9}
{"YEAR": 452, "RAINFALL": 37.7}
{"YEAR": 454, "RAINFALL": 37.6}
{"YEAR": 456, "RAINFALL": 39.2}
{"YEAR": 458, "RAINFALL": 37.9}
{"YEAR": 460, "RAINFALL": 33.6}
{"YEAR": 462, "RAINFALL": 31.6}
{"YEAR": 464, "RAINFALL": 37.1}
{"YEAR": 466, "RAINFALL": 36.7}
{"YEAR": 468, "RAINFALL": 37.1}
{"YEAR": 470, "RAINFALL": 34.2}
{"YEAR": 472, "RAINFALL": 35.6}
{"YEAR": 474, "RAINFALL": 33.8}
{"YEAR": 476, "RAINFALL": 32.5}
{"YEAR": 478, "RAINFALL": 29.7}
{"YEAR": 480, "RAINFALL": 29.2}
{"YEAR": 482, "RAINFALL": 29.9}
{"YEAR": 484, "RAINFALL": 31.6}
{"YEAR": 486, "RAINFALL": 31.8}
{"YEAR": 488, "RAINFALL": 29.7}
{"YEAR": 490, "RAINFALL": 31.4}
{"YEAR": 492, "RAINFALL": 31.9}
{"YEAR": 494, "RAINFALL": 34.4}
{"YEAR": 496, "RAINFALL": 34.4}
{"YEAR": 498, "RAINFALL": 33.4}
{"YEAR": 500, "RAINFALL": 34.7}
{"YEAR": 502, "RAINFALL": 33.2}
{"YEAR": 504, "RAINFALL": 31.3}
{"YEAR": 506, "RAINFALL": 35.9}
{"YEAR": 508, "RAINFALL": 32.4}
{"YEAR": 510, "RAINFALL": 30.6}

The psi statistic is 404 yr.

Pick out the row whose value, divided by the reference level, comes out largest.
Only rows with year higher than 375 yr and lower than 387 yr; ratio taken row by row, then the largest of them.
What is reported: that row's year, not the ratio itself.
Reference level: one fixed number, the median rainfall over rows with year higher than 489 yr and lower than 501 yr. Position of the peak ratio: 378 yr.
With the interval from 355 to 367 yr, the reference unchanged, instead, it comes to 366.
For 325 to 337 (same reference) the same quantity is 326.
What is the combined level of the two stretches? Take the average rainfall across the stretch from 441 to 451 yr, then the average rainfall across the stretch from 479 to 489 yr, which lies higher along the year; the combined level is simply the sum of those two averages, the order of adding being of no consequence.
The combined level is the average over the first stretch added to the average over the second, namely 63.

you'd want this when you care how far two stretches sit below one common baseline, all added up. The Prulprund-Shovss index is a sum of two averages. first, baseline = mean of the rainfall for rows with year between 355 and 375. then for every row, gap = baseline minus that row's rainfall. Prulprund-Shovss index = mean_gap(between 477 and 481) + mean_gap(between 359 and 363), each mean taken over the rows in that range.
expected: 5.1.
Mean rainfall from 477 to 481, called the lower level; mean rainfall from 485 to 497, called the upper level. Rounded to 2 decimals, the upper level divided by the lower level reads 1.10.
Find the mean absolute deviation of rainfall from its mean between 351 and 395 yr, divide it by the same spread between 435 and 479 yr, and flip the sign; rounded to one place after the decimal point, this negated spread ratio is -1.3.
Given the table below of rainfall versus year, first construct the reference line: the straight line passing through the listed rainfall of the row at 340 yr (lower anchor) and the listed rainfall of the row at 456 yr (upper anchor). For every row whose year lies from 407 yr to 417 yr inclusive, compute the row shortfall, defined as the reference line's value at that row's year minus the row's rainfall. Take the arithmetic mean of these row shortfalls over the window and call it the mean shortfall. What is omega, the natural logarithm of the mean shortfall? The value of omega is 1.9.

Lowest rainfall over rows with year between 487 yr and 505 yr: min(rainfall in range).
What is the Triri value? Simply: 29.7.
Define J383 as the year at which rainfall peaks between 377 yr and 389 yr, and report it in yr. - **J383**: 378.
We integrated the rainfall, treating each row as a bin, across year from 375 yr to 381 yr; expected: 222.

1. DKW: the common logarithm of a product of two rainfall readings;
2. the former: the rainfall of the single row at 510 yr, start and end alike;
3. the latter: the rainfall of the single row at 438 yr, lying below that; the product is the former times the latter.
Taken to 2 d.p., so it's 3.05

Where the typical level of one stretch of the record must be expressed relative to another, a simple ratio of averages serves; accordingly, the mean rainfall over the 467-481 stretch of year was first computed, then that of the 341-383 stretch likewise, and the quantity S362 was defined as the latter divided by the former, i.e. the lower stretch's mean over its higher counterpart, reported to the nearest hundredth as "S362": 1.10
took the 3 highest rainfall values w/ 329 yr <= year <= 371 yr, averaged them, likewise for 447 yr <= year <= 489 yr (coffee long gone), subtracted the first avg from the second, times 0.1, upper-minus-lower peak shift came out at -0.45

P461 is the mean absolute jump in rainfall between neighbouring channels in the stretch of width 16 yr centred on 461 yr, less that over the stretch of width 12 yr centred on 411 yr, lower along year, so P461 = -1.7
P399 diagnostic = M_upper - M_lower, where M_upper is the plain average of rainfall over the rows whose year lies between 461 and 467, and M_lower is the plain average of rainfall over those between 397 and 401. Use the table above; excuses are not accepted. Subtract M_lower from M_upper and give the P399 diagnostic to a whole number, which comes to 10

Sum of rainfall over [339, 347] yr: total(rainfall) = 154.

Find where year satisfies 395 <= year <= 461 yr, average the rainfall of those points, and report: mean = 32.4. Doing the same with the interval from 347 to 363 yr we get 36.1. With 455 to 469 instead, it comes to 36.2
